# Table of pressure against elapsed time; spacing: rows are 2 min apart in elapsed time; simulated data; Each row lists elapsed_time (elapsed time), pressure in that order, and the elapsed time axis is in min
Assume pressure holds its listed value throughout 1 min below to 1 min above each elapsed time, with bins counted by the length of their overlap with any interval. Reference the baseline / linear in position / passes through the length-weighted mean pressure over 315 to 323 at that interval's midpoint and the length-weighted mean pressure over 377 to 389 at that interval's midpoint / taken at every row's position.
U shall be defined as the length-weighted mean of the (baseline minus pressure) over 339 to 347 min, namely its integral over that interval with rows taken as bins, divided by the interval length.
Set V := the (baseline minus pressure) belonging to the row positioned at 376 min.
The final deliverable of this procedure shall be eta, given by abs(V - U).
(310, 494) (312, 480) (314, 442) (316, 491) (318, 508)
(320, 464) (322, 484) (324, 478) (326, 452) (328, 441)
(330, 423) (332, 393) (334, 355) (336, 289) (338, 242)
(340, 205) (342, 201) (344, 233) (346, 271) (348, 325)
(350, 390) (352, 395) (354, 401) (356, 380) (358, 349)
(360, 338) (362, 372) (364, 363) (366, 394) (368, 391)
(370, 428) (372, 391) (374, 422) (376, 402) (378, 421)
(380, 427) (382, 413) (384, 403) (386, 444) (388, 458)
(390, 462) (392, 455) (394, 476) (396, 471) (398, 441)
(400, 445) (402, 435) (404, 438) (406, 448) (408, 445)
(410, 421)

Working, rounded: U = 237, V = 32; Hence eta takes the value 205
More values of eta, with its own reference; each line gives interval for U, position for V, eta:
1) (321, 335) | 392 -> 82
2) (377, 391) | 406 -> 36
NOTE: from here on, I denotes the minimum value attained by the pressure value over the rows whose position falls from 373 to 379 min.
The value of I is 402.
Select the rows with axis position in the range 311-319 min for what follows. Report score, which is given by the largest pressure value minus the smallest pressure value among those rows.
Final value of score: 66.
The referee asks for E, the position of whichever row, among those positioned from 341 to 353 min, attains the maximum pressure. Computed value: 352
